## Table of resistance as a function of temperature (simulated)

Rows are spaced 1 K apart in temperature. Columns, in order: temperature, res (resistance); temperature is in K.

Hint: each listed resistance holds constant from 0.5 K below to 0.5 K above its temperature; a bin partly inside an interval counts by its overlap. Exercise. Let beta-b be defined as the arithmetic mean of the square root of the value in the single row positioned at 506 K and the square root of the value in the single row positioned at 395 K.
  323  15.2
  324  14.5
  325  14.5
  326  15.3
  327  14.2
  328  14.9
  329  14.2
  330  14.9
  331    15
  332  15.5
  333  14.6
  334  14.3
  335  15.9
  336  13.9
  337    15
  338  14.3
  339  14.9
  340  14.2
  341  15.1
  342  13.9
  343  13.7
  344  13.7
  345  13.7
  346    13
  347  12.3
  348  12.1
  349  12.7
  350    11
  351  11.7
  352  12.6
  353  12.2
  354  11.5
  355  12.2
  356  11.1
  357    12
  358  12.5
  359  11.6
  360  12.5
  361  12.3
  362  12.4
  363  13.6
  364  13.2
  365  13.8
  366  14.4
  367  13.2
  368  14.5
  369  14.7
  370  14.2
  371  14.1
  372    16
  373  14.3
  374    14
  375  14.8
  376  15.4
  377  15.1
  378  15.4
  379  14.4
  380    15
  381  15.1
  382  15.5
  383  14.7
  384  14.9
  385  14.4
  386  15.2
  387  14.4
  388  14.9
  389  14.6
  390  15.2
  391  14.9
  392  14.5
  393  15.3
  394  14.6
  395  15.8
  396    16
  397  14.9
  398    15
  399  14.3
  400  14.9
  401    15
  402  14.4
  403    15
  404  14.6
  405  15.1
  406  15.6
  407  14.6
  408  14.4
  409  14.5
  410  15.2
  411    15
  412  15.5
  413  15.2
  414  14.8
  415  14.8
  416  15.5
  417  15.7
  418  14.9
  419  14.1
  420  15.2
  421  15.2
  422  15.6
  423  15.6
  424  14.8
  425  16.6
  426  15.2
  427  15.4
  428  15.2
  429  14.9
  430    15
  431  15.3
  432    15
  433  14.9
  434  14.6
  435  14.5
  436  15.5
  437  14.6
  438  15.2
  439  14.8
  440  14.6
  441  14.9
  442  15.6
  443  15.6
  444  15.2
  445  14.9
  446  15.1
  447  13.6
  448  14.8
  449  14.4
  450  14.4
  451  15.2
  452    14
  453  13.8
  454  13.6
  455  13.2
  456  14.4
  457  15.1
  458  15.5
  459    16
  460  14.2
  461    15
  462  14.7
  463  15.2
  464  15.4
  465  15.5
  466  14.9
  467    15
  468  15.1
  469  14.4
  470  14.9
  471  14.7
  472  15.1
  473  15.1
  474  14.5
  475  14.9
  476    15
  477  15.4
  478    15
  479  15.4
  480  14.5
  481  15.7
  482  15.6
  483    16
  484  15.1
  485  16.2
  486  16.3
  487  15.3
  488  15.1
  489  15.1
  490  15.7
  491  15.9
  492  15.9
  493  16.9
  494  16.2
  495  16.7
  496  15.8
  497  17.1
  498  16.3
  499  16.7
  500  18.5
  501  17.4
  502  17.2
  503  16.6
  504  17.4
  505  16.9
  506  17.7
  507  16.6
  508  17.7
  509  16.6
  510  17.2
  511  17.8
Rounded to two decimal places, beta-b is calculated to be 4.09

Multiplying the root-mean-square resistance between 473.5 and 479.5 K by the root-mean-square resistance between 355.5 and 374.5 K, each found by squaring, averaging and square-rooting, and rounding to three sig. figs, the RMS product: 202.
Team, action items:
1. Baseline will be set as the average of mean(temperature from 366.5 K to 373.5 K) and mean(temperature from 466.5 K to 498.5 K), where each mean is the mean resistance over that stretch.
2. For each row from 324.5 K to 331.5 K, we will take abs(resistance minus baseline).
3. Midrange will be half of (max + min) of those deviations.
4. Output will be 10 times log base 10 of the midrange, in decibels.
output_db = -4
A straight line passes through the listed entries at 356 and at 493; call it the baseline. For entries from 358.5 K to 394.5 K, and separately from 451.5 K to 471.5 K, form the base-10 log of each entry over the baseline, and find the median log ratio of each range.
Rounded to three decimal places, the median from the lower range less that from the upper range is 0.105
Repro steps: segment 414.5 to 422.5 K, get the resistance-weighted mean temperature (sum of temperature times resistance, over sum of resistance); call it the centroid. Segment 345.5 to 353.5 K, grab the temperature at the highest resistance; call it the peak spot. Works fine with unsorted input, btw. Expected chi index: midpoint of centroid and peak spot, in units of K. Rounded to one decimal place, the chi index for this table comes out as 382.3 K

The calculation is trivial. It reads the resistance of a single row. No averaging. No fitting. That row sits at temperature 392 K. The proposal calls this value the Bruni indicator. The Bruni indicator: 14.5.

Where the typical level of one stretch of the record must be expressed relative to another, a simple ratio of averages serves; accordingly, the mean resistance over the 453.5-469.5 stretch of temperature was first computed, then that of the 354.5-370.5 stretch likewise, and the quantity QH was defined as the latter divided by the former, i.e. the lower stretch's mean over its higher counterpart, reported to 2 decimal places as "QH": 0.88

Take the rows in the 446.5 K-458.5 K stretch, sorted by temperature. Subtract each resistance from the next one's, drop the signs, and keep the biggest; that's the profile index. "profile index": 1.2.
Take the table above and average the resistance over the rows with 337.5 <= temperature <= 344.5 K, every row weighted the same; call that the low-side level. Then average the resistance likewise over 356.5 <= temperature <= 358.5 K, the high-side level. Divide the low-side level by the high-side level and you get 1.16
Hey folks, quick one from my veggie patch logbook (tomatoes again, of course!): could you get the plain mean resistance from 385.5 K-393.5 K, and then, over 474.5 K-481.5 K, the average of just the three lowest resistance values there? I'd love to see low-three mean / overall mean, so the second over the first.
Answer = 0.99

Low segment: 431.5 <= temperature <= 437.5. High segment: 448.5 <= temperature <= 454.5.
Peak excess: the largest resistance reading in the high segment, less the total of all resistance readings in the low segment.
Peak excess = -73.9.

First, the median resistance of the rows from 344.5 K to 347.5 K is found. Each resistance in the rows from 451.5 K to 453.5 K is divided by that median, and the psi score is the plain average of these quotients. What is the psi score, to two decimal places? 1.07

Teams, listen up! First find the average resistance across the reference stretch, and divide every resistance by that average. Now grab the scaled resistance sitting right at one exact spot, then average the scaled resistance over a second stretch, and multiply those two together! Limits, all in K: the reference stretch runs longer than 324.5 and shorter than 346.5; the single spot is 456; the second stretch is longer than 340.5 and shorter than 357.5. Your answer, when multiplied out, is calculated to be 0.87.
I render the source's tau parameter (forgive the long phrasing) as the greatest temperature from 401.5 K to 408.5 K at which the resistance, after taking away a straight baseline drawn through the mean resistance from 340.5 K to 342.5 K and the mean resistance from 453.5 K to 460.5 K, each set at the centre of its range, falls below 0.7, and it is 408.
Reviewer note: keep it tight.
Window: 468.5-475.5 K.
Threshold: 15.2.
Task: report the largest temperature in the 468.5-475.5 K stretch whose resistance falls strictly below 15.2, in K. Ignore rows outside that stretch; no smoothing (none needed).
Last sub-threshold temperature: 475 K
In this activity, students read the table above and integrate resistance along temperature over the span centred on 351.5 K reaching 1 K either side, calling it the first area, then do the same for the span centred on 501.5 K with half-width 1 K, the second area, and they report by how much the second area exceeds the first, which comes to 10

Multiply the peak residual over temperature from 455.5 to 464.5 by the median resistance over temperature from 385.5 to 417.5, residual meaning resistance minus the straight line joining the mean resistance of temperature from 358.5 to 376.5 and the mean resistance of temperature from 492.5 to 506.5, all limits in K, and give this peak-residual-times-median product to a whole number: 0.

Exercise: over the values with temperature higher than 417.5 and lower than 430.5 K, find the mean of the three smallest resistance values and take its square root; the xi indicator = 3.82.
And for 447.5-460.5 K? 3.68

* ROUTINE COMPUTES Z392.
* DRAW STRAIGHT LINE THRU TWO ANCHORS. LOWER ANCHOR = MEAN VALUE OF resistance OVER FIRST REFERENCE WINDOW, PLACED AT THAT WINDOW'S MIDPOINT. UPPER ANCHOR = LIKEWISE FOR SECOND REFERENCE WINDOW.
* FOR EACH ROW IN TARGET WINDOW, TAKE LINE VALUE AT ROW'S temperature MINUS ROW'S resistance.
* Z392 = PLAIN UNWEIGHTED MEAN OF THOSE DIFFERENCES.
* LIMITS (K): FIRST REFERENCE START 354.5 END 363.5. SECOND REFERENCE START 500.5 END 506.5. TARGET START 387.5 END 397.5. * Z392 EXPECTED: -1.7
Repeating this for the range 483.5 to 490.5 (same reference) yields 1.1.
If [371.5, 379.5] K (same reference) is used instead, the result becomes -2.1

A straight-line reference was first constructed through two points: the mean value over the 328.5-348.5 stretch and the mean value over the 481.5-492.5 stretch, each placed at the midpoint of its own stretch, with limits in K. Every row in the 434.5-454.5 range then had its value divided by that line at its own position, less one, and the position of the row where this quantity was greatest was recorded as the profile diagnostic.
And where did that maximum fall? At 442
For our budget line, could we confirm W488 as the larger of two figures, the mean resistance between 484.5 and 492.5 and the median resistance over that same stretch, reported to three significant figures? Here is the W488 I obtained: 15.8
